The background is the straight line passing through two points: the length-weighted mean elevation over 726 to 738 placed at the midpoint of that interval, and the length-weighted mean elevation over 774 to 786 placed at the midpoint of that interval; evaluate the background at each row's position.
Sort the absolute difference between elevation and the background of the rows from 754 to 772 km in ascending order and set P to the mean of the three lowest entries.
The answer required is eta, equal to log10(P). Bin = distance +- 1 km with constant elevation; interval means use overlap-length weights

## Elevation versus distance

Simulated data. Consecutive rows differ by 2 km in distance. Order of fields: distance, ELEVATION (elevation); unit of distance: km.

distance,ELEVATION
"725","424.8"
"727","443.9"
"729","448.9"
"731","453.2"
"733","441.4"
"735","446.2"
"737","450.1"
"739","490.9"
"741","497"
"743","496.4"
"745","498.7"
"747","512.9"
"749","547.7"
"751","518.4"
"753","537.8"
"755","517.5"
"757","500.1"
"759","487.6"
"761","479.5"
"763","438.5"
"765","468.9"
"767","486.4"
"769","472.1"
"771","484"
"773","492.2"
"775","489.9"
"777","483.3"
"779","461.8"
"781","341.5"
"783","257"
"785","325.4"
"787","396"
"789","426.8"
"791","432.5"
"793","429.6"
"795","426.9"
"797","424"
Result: 1.70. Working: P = 50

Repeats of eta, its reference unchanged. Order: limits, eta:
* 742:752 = 1.85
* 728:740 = 0.47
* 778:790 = 1.54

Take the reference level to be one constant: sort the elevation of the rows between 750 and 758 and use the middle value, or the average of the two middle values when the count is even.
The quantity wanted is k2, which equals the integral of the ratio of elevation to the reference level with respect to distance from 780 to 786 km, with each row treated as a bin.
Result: 3.57 km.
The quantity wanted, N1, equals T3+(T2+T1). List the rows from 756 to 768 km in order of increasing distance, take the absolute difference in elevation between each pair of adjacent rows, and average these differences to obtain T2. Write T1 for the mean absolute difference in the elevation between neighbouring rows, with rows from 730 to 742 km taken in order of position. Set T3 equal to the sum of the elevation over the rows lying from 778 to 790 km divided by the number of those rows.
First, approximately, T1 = 13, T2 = 21.9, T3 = 368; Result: 403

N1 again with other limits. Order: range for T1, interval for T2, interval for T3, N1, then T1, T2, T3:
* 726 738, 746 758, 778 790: 398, 6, 24.2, 368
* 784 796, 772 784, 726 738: 517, 23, 47.0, 447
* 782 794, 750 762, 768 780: 532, 36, 15.5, 481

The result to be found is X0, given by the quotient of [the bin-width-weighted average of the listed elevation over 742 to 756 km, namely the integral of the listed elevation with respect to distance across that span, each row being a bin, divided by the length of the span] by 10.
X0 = 51.8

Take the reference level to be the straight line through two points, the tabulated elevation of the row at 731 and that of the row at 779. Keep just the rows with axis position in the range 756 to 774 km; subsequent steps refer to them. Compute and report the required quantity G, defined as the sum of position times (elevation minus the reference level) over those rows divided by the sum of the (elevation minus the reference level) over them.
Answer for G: 764.6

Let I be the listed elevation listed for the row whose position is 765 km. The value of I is 468.9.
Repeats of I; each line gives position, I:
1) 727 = 443.9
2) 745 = 498.7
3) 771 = 484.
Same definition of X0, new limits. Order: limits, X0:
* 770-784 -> 43.0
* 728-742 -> 46.1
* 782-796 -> 38.5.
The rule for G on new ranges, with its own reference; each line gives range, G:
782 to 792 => 785.1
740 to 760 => 750.0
